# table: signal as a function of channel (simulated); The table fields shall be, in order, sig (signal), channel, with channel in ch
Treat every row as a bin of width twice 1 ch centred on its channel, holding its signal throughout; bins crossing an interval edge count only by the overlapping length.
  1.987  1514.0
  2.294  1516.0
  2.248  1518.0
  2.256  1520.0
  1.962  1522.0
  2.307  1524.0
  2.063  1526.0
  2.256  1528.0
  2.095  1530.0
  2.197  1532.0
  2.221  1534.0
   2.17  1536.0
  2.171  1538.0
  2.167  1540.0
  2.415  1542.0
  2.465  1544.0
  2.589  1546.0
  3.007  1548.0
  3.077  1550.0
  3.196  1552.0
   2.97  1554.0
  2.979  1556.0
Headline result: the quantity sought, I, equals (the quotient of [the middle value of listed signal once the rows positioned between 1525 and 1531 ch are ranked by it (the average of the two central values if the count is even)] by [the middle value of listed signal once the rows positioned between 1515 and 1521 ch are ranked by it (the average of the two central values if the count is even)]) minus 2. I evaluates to -1.07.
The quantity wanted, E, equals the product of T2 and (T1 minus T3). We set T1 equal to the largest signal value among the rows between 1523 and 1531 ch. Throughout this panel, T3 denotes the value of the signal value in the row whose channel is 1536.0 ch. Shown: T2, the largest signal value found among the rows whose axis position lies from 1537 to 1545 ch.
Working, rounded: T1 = 2.307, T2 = 2.465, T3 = 2.17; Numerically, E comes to 0.3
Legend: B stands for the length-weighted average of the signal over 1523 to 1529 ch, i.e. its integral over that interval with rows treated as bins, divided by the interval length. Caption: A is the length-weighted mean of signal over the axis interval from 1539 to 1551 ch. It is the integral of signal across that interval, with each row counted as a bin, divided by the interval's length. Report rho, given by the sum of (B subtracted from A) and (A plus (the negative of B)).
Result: 0.82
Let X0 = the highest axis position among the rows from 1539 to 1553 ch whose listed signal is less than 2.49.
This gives 1544.0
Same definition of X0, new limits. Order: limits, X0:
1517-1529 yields 1528.0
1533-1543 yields 1542.0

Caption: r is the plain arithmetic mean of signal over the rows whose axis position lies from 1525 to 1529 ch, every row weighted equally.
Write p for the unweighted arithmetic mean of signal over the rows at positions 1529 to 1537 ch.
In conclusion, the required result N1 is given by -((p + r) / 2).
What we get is -2.17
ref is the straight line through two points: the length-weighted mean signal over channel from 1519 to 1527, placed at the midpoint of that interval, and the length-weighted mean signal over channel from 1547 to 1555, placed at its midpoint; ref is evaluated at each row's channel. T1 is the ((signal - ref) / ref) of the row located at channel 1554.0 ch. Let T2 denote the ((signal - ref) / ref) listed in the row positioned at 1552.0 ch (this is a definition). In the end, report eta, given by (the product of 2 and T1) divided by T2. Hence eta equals -4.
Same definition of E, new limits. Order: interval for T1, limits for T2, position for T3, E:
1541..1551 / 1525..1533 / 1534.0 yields 1.9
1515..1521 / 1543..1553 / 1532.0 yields 0.3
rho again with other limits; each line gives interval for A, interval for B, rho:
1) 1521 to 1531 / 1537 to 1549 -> -0.66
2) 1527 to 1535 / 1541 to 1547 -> -0.59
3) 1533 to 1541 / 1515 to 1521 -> -0.17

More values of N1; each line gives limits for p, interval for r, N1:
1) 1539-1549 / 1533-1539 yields -2.36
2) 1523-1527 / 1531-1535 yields -2.20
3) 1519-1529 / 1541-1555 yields -2.49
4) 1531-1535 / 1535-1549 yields -2.32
